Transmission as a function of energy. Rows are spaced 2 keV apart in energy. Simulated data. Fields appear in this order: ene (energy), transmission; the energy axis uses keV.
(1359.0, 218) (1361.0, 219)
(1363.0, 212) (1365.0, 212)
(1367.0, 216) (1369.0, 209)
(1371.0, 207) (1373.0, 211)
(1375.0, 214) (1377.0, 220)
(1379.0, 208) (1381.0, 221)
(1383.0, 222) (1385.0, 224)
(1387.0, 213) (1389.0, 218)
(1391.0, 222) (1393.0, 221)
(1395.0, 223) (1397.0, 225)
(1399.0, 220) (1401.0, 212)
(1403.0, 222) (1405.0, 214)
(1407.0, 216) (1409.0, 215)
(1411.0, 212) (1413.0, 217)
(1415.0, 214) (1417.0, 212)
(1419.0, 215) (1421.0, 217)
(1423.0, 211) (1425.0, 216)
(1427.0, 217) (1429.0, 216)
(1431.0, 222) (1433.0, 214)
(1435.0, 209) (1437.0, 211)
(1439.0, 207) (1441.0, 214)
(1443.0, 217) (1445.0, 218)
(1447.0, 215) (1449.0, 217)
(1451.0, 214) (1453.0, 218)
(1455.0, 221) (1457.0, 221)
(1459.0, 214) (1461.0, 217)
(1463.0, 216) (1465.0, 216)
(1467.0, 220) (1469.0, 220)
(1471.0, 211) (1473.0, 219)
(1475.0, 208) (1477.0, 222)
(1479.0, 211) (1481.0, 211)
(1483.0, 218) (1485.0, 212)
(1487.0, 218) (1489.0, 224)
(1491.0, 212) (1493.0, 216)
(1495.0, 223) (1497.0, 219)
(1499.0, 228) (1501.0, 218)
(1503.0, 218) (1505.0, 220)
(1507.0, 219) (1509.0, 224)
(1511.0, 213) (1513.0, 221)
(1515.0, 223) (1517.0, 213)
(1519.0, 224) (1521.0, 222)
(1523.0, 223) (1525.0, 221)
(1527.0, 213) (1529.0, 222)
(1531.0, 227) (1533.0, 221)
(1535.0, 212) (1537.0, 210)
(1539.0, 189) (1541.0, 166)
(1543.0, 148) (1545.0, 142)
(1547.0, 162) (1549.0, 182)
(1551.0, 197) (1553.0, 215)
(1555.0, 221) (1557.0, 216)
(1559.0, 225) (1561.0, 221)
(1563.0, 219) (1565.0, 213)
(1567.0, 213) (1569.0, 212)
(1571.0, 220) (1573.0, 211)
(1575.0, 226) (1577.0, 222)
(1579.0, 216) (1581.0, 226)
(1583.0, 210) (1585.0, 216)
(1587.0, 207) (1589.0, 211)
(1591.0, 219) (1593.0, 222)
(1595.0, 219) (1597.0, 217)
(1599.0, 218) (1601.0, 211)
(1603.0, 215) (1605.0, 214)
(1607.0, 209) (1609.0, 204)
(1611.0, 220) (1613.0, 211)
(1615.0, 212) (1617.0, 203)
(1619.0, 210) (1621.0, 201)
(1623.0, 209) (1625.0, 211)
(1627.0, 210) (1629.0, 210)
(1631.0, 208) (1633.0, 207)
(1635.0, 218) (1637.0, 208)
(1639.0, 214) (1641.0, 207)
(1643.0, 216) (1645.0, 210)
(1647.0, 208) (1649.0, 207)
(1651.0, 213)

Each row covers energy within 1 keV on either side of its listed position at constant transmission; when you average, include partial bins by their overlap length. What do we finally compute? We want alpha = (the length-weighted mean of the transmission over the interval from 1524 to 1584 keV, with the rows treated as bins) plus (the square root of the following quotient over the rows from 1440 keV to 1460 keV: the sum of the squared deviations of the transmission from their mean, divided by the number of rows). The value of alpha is 209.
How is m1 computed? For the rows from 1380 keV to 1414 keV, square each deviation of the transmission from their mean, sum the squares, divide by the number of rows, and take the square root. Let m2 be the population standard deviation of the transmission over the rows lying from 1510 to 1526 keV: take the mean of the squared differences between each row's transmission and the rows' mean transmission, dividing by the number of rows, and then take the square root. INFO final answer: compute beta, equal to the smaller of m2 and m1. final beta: 4.2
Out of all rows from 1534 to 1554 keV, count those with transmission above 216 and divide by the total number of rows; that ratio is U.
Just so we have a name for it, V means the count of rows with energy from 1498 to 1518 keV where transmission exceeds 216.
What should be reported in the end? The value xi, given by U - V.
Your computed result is -8.0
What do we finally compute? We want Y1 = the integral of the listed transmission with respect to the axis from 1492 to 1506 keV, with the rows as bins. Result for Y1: 3084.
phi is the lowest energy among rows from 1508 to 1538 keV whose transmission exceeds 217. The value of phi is 1509.0 keV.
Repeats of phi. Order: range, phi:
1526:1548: 1529.0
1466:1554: 1467.0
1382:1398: 1383.0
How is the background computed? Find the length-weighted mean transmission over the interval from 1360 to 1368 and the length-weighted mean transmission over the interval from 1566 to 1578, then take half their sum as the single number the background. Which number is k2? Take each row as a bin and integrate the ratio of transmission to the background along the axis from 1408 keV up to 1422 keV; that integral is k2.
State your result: 13.9 keV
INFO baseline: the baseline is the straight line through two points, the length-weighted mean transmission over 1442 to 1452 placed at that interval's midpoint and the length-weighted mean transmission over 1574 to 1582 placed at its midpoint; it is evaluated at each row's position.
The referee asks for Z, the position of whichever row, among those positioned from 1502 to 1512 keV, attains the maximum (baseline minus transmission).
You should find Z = 1511.0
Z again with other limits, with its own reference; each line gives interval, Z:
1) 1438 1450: 1439.0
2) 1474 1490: 1475.0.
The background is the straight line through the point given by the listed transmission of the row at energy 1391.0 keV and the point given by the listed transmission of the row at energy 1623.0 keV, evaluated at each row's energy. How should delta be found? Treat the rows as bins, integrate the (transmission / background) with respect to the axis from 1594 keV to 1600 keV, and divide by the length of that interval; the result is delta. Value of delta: 1.04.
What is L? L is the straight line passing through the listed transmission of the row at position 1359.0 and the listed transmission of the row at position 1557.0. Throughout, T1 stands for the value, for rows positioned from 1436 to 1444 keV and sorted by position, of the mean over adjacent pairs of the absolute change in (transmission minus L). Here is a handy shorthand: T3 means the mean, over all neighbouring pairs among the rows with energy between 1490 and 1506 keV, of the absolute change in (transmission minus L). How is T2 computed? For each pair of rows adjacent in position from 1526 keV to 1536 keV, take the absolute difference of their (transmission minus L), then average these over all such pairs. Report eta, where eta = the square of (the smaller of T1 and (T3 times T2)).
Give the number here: 22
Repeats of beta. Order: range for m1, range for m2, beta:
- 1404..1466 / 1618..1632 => 3.2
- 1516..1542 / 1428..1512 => 4.6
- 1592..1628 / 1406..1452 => 3.2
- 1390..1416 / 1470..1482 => 4.3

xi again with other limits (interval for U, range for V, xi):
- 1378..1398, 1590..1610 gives -4.2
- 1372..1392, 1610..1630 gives -0.4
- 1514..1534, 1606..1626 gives -0.2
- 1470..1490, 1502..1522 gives -7.5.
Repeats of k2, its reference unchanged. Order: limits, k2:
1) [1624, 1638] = 13.6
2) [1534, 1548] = 11.4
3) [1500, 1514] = 14.2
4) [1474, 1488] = 13.9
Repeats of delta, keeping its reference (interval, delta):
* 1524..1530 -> 1.02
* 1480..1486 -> 0.99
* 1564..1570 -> 1.00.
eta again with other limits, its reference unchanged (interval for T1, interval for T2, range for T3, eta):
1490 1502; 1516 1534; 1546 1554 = 46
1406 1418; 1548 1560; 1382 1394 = 8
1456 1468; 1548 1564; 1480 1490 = 9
